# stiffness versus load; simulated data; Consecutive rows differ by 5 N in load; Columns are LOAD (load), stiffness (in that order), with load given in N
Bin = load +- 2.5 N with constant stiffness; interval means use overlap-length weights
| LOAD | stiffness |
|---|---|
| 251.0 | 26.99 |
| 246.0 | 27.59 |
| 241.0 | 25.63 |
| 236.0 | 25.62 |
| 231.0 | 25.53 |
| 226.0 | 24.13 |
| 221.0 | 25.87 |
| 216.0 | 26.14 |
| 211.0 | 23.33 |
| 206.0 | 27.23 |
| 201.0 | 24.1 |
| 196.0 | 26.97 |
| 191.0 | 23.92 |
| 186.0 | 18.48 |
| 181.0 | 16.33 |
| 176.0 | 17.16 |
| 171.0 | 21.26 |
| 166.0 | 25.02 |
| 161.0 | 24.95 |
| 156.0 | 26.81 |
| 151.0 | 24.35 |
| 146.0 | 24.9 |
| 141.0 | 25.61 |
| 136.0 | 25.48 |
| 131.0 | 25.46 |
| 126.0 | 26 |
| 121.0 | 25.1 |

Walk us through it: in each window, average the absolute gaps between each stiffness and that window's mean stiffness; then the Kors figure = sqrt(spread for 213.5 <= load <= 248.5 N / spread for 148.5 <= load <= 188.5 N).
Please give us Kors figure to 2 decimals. 0.43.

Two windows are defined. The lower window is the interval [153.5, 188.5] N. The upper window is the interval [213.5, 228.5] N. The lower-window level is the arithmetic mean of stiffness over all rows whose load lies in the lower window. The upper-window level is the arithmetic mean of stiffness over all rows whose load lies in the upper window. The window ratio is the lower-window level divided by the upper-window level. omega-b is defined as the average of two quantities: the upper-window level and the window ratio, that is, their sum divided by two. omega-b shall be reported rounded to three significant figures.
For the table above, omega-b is 13.1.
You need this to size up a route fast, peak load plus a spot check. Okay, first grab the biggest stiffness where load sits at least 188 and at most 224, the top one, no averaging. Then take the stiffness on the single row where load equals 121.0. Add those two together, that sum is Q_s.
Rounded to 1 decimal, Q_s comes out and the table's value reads 52.3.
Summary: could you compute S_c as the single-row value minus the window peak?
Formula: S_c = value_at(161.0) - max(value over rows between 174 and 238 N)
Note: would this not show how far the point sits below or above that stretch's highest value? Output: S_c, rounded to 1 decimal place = -2.3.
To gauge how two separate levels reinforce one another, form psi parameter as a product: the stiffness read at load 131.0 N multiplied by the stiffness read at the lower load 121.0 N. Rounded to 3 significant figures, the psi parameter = 639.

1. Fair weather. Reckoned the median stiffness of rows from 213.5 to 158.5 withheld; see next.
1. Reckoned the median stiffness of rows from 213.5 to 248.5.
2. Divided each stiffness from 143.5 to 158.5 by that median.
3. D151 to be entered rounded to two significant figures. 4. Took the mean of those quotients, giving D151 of 0.99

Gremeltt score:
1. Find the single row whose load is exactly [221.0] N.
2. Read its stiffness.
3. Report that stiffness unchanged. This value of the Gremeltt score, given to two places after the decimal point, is 25.87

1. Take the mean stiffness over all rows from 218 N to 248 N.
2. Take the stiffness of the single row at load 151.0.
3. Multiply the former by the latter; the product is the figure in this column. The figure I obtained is 626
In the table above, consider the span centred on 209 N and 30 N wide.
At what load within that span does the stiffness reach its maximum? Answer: 206.0 N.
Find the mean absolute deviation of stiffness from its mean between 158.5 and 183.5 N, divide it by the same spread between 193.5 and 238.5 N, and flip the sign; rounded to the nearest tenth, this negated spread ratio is -3.2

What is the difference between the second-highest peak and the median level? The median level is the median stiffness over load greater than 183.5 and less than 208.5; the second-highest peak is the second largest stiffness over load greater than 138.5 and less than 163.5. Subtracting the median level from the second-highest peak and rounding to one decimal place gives 1.5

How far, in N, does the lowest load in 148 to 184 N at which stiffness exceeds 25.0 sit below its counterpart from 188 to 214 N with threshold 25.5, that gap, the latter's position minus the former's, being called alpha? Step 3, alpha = 40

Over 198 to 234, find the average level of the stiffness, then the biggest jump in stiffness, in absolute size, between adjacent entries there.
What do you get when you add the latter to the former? 29.1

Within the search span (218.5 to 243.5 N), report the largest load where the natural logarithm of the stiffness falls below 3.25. 241.0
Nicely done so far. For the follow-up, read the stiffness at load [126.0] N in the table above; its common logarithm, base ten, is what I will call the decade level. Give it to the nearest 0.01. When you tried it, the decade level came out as 1.41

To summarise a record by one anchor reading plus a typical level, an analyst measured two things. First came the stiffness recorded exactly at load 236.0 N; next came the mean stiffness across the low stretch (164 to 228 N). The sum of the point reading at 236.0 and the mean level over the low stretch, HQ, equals 48.7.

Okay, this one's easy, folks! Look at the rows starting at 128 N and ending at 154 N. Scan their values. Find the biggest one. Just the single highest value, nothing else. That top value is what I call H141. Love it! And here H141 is 25.61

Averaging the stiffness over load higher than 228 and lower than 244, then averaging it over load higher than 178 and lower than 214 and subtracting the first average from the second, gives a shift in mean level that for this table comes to -2.7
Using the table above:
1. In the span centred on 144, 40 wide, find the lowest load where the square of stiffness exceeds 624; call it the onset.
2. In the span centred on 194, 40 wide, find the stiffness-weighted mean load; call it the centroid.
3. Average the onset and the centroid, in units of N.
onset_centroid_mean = 160.6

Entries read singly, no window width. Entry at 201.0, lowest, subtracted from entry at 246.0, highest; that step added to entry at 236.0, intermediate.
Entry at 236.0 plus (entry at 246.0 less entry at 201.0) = 29.1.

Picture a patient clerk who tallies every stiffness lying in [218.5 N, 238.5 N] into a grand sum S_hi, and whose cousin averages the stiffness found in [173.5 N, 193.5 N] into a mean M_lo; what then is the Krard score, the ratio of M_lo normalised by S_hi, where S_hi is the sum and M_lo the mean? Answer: 0.188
